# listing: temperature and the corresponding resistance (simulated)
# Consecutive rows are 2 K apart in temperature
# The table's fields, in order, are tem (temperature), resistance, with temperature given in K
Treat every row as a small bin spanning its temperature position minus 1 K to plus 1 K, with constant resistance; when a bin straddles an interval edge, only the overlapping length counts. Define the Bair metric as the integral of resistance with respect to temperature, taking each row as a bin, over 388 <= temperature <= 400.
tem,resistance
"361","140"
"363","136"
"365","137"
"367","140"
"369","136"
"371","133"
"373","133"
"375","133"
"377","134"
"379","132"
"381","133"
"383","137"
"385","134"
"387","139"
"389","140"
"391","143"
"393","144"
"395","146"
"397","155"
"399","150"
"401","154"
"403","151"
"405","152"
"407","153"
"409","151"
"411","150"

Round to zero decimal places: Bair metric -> 1756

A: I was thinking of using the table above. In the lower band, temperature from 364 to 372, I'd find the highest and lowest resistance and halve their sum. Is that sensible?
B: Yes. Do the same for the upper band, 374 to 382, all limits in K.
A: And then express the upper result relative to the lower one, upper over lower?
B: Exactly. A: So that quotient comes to 0.97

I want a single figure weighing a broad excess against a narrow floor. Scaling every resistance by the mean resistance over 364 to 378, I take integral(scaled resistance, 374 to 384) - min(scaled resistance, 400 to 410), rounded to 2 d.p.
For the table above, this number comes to 8.78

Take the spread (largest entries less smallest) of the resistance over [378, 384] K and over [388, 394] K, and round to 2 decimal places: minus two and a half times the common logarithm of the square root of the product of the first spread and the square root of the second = -1.25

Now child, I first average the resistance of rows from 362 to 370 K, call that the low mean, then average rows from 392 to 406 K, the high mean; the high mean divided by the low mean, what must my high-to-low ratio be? 1.09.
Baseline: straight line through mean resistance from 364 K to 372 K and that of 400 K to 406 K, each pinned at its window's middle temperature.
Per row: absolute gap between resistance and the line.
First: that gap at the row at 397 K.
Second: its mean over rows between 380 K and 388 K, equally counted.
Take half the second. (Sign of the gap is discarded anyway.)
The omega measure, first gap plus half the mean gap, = 9.4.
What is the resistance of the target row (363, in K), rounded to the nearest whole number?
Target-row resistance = 136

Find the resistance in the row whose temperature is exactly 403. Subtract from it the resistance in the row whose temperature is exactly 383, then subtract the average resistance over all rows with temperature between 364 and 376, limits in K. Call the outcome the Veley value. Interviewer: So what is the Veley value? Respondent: -121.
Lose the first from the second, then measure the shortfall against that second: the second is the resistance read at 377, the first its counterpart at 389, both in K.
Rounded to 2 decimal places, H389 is -0.04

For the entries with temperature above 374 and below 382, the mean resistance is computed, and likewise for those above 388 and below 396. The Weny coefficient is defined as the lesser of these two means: 133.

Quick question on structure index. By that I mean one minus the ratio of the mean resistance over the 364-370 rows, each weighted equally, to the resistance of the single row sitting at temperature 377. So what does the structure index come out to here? -0.027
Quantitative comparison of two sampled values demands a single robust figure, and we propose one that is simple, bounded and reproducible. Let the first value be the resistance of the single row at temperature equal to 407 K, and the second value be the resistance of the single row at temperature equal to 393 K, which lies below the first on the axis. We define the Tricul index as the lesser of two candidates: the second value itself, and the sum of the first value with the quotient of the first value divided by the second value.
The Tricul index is 144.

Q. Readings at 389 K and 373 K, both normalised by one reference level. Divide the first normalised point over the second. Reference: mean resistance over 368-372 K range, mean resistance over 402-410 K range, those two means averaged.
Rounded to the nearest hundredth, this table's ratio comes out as 1.05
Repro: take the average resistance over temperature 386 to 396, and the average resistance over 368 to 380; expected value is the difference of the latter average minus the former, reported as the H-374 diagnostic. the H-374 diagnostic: -8.9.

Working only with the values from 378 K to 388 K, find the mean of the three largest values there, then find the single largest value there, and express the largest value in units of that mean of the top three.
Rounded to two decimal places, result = 1.02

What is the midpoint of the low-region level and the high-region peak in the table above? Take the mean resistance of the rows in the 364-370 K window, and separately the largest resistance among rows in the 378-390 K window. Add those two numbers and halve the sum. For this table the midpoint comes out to 139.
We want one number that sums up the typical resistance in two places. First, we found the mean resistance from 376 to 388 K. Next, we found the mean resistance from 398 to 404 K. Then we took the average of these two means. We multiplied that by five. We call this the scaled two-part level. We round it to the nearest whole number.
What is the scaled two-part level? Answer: 716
